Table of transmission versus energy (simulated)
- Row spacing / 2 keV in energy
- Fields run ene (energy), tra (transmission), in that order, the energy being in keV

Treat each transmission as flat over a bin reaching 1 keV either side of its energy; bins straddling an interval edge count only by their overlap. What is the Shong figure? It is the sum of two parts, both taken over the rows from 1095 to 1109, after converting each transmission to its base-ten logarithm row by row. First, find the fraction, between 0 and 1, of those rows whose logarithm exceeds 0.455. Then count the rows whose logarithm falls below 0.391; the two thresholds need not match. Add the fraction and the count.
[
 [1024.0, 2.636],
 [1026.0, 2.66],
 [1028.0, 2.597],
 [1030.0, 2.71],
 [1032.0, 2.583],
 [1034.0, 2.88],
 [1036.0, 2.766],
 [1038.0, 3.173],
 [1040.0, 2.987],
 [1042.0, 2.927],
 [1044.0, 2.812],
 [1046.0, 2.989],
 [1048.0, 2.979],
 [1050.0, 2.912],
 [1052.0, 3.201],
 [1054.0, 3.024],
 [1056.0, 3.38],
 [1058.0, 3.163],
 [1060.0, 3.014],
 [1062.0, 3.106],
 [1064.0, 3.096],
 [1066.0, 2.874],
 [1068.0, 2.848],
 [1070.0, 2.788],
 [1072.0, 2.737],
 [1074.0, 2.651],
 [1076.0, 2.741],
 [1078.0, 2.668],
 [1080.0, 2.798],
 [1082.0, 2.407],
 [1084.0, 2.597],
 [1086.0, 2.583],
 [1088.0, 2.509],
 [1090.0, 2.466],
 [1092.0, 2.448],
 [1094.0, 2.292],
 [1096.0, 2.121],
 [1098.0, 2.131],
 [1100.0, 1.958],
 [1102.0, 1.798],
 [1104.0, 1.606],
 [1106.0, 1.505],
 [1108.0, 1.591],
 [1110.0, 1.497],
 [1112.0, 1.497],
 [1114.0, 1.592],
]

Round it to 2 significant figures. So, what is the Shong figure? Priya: 7.0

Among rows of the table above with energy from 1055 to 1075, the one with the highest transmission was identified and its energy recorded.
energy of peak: 1056.0 keV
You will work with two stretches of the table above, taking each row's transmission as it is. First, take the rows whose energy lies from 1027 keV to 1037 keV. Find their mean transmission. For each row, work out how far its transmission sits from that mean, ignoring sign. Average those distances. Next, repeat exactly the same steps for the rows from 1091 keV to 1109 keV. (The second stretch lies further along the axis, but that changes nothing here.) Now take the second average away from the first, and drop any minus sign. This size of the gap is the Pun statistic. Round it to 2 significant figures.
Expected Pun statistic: 0.19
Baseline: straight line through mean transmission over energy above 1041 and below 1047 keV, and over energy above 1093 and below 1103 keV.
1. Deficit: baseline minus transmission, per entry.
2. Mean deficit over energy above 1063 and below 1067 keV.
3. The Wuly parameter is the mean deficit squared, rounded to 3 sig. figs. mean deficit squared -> 0.165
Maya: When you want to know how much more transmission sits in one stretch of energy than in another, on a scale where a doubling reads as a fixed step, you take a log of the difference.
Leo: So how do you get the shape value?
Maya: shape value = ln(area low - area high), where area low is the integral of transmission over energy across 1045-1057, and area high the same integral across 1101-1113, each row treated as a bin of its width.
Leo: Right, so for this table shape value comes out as 2.9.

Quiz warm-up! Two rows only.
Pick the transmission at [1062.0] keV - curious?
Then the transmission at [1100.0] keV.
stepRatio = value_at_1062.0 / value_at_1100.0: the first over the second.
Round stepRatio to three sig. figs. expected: 1.59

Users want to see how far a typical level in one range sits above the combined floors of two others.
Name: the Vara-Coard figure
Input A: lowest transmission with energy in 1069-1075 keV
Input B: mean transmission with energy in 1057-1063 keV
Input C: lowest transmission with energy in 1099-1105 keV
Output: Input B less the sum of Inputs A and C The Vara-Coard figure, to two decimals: -1.16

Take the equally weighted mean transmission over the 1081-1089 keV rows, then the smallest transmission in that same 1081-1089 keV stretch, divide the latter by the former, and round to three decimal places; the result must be 0.954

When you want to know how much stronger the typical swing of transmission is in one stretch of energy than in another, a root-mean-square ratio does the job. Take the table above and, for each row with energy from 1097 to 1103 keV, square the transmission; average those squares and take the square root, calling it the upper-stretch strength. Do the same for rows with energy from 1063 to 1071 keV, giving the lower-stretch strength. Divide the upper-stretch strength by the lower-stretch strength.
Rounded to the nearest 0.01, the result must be 0.68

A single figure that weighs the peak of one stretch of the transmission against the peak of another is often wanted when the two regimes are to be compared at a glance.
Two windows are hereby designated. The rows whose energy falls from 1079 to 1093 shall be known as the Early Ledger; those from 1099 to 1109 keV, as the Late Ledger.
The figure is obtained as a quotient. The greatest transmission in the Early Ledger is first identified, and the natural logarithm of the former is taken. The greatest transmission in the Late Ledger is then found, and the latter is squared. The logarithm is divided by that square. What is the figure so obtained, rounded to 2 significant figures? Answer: 0.27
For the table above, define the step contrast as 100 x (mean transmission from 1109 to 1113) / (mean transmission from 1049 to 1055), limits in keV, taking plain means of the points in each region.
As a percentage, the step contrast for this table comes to 49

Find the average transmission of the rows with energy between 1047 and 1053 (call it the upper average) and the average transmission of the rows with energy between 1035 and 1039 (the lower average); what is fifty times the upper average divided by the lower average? 51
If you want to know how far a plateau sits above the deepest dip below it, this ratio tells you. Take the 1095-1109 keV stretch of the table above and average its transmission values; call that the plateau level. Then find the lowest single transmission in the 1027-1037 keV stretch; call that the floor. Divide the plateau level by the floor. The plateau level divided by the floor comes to 0.70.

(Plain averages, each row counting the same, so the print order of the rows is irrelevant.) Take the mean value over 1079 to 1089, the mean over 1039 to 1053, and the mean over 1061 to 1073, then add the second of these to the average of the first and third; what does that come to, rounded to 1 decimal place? 5.7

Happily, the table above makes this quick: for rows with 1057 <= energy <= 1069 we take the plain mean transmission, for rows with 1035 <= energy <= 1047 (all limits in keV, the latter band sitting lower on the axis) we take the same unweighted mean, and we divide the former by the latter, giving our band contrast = 1.03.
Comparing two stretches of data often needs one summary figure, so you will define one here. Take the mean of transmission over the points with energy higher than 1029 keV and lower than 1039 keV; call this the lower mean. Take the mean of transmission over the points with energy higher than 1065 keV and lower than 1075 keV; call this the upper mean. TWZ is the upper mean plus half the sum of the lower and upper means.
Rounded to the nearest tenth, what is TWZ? 5.6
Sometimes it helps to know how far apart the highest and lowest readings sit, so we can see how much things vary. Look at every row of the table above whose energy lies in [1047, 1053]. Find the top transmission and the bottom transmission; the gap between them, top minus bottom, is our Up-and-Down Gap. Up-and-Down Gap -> 0.29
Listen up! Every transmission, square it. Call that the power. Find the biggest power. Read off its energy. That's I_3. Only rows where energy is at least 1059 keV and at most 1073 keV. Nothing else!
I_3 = 1062.0 keV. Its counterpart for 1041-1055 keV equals 1052.0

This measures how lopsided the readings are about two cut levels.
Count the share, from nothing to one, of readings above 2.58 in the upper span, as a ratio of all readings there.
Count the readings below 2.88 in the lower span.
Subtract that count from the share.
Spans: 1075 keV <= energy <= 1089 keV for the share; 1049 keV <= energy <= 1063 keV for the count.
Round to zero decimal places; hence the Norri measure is 1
